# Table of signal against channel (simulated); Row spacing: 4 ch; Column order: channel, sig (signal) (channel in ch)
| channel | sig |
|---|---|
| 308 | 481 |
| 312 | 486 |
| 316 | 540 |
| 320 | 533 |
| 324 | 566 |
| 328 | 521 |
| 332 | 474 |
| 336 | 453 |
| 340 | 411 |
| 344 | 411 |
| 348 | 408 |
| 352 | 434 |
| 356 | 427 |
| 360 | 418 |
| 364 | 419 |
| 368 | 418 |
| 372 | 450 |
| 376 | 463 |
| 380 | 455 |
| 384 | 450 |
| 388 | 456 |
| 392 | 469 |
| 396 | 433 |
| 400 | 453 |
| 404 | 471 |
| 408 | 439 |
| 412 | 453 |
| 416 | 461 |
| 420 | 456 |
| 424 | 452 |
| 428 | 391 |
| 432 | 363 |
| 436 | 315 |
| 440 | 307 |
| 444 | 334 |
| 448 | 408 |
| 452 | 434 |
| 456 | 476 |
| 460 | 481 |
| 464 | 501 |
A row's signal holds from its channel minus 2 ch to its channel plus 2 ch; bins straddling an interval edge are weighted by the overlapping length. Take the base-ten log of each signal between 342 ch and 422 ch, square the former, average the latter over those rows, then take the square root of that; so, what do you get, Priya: 2.65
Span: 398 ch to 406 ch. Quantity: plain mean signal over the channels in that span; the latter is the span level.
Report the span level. 462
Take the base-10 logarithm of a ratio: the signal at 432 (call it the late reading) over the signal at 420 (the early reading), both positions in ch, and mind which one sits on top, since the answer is -0.099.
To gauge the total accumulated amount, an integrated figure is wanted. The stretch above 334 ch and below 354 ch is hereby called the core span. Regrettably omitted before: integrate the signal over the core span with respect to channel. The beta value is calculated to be 8468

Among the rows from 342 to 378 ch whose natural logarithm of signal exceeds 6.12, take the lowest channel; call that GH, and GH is 376 ch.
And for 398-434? 404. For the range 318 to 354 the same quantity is 320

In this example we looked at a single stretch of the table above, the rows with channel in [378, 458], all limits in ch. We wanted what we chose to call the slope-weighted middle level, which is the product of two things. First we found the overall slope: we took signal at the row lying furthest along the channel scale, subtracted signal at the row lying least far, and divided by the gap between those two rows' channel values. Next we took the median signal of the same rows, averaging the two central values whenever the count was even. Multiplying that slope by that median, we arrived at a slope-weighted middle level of 125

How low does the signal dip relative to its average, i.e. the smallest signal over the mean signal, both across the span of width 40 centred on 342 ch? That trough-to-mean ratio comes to 0.90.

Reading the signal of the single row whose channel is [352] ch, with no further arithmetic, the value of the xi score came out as 434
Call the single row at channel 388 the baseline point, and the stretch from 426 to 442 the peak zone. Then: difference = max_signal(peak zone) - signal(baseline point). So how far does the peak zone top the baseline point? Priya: -65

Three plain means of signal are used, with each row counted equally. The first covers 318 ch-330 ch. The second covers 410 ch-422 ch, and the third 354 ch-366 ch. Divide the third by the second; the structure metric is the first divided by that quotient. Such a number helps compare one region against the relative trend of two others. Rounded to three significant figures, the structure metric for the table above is 585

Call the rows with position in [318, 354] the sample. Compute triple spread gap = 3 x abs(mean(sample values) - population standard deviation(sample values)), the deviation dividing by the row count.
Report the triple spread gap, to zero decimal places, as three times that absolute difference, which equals 1236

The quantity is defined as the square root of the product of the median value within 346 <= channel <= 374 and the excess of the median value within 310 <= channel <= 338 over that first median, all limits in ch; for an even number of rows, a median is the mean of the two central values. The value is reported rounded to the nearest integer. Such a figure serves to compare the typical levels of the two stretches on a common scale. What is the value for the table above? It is 207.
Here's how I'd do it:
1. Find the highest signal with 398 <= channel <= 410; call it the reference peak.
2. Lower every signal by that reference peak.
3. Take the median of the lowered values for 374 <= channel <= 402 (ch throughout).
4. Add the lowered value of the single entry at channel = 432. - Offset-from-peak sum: -124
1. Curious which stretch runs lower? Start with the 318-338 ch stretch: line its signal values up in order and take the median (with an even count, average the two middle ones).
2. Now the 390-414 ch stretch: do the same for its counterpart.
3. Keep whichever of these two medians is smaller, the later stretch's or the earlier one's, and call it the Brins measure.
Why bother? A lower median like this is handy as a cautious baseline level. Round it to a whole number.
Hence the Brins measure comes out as 453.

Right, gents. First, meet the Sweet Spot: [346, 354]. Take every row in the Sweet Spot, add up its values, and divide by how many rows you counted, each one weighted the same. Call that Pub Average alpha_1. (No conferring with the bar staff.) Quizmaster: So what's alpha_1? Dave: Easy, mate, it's 421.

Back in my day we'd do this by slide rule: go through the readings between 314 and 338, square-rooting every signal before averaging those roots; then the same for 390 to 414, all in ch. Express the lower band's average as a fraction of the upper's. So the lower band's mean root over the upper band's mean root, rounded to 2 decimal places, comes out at 1.07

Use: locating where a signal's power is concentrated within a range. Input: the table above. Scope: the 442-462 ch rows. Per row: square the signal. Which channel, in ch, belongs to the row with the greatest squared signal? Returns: 460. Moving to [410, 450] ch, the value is 416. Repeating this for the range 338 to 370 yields 352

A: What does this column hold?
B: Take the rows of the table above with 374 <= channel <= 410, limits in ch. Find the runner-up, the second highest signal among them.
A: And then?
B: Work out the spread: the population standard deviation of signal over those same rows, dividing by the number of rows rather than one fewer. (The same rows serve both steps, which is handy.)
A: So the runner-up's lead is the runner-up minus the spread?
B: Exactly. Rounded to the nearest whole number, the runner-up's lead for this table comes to 457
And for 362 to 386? 437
